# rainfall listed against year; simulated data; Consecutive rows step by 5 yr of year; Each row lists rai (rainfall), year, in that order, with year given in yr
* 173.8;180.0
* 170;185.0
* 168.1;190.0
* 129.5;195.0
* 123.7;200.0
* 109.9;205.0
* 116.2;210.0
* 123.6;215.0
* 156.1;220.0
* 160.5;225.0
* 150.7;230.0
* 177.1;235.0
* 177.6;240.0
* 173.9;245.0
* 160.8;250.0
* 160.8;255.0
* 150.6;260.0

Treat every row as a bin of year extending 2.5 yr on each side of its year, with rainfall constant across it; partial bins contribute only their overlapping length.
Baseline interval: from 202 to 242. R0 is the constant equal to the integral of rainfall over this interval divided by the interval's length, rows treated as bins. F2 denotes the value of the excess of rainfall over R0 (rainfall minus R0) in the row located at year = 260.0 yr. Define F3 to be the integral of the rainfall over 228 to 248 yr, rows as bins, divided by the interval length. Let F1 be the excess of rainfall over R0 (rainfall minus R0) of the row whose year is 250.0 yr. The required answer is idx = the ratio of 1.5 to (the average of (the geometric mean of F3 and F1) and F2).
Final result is 0.054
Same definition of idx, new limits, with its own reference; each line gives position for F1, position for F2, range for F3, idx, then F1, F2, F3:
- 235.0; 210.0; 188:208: 0.087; 31.3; -30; 132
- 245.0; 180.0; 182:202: 0.032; 28.1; 28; 149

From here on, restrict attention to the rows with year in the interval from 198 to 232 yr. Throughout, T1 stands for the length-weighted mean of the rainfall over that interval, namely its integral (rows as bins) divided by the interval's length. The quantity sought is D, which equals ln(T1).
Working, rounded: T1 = 134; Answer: 4.90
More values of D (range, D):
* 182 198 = 5.05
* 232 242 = 5.17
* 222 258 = 5.11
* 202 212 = 4.73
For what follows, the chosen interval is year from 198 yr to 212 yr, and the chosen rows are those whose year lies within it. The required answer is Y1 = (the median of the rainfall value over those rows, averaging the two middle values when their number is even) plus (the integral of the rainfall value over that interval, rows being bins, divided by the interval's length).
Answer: 233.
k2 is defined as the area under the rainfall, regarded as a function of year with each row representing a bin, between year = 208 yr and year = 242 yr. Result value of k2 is 5162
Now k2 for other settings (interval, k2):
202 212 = 1134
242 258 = 2642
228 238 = 1652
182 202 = 2982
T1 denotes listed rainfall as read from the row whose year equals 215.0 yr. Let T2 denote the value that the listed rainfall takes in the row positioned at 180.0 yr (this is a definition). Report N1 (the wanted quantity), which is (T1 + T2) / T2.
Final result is 1.7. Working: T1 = 123.6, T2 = 173.8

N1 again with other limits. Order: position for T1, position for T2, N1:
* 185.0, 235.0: 2.0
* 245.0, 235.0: 2.0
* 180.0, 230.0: 2.2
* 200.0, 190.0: 1.7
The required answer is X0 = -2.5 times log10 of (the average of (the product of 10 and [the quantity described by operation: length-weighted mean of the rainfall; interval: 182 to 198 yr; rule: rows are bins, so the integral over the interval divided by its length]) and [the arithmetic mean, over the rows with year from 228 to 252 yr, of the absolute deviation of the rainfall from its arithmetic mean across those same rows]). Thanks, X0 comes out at -7.23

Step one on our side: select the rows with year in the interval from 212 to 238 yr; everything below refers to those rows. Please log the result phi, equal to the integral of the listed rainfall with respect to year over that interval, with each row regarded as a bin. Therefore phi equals 3987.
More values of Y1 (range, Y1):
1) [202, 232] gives 273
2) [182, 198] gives 324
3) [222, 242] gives 335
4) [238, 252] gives 345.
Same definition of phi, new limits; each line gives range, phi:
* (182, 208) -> 3651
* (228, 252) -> 4045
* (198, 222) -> 3008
